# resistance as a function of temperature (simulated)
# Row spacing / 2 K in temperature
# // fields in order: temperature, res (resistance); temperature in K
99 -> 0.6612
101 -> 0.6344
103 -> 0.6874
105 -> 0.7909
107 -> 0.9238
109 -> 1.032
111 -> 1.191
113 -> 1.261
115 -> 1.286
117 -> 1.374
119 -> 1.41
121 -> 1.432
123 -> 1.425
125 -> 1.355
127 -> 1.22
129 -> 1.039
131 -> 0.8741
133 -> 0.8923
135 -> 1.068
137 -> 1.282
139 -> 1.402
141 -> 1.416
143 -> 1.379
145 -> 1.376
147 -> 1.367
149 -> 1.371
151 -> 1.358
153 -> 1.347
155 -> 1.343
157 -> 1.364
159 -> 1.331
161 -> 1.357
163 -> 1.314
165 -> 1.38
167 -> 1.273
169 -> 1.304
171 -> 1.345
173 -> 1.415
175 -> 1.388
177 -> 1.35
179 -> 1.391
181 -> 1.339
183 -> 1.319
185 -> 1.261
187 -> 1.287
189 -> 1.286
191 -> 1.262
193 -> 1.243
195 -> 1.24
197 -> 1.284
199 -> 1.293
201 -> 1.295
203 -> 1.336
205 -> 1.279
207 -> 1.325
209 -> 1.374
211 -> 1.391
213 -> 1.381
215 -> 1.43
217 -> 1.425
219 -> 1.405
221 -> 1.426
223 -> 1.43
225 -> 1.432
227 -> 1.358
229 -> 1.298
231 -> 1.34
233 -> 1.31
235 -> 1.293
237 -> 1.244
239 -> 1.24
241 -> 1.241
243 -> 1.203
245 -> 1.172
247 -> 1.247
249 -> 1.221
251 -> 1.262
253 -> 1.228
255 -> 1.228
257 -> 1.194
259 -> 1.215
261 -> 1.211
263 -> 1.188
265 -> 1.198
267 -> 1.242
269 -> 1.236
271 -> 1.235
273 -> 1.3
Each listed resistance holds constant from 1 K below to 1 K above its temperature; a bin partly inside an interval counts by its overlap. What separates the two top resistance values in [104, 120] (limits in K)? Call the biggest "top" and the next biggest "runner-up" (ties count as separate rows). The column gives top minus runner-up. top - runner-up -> 0.036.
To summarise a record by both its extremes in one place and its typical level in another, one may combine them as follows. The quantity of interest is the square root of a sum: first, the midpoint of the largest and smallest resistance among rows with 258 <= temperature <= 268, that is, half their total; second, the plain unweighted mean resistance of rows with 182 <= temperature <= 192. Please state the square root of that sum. 1.58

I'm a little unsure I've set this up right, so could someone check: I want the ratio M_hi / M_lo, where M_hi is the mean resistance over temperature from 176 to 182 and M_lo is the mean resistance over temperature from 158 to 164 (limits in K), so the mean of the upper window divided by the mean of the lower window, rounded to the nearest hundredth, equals 1.02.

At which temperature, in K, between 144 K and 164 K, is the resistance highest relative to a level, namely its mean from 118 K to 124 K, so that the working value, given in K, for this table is 145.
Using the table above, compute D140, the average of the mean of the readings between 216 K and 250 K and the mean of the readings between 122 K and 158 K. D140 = 1.291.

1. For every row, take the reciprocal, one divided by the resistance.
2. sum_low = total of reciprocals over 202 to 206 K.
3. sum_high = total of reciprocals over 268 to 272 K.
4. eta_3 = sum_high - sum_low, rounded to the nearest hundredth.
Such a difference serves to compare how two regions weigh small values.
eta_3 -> 0.09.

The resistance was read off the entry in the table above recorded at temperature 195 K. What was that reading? 1.24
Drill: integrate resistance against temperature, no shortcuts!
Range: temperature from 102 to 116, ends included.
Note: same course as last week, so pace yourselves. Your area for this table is 14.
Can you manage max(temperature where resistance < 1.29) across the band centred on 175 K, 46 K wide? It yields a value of 197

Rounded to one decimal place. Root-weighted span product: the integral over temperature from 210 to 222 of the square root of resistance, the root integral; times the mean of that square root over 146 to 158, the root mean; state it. 16.6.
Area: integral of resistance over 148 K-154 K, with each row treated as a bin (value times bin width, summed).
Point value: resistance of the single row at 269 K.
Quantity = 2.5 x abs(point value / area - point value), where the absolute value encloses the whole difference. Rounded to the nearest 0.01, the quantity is 2.71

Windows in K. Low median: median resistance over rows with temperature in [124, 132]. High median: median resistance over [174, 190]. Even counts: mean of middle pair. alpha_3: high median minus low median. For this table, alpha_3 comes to 0.20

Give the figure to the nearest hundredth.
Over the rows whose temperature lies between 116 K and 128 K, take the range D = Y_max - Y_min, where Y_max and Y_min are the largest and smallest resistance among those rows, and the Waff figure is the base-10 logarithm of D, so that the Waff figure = -0.67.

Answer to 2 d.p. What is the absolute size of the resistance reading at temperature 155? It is 1.34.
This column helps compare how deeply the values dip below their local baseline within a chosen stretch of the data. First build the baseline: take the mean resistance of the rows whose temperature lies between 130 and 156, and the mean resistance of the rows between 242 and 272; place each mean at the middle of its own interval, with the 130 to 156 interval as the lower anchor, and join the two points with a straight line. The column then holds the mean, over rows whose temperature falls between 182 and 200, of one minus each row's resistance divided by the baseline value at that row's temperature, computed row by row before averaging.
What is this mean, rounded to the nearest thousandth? -0.023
